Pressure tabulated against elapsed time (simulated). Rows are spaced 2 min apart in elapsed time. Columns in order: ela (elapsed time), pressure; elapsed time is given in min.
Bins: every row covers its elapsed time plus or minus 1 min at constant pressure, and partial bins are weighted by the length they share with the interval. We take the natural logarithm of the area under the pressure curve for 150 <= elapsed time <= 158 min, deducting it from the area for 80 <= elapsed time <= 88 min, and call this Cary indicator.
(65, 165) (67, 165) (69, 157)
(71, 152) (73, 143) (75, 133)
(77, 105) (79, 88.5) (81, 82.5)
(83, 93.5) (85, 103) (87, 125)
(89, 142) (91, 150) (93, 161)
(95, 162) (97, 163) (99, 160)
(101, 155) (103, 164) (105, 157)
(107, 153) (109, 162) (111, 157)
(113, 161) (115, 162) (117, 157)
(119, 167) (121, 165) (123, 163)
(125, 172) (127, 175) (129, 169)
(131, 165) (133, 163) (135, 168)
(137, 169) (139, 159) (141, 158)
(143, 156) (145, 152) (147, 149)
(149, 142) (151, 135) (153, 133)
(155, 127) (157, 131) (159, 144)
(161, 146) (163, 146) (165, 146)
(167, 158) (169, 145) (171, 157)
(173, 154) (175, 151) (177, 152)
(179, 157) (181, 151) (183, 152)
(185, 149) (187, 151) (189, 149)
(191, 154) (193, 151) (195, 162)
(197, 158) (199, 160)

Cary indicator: 801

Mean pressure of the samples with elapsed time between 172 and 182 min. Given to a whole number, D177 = 153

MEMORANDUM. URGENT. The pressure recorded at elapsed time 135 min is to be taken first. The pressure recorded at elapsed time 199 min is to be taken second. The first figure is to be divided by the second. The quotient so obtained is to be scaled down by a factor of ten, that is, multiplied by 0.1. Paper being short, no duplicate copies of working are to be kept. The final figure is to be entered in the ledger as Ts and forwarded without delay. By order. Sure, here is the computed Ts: 0.105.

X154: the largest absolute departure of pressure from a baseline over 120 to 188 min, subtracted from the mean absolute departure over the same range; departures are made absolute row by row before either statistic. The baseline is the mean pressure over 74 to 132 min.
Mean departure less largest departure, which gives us -17.2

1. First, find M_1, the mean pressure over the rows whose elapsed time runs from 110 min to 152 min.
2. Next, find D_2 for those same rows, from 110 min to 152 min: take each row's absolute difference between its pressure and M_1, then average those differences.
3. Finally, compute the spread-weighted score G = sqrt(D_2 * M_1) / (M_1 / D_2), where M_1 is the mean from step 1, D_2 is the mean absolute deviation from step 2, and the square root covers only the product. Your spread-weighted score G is 1.6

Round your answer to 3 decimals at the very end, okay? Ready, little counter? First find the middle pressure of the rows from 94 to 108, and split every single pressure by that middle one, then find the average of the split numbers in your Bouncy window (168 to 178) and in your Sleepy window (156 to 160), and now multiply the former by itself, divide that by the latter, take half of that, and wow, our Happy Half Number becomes 0.524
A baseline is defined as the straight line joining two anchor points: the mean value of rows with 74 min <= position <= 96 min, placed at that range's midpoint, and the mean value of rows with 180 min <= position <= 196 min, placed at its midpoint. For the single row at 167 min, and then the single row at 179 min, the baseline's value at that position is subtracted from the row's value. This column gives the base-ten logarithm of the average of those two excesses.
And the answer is 0.98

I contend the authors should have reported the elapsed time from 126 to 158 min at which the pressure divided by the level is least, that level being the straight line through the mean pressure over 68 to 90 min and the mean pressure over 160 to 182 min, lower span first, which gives 155 min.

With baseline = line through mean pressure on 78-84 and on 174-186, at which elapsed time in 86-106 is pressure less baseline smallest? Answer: 87 min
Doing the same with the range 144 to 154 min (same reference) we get 153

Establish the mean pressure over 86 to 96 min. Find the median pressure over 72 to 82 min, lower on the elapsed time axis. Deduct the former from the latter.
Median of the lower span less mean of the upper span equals -43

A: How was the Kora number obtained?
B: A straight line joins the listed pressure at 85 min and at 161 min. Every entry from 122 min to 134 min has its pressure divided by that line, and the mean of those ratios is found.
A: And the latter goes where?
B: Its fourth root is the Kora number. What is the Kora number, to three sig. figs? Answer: 1.07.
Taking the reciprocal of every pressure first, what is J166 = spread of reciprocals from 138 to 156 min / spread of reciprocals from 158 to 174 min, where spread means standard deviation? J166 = 2.3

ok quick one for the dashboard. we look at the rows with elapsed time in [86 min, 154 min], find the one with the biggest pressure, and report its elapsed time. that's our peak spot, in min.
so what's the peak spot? 127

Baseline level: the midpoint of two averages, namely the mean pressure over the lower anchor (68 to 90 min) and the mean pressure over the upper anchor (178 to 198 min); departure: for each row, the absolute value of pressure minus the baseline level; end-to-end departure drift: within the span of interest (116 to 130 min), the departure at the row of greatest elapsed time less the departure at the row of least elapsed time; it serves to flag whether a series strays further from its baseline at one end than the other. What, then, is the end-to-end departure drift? 12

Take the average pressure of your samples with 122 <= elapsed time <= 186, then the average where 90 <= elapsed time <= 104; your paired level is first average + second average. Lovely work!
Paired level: 312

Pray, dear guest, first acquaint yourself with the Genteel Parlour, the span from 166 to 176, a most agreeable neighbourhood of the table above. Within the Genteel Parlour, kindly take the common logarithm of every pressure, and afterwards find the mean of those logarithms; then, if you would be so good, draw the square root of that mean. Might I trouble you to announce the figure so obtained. 1.48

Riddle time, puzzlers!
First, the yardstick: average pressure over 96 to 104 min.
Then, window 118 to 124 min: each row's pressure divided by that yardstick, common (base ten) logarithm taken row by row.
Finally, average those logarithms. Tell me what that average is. 0.012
